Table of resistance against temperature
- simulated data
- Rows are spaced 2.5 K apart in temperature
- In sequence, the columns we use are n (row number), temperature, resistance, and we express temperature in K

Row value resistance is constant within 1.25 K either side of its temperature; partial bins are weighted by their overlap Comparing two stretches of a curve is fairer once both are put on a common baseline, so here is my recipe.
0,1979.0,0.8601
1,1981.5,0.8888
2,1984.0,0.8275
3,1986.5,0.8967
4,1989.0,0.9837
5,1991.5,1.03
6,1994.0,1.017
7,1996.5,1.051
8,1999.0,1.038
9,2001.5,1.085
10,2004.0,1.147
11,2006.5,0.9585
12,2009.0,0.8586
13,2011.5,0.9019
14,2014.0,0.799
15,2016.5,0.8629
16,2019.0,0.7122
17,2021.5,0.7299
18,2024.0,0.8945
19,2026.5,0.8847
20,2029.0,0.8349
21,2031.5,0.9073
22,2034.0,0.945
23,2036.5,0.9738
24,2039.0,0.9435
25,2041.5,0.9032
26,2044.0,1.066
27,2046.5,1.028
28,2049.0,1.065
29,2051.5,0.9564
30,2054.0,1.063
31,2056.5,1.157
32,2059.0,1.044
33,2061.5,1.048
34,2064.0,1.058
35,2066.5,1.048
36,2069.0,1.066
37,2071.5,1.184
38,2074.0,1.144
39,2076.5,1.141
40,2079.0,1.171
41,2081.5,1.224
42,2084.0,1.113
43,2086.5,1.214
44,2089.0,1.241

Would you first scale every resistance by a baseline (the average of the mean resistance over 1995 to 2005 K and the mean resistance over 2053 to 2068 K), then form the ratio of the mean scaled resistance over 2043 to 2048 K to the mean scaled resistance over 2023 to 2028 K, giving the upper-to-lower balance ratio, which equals 1.18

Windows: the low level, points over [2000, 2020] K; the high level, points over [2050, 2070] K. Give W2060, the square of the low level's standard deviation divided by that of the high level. 7.1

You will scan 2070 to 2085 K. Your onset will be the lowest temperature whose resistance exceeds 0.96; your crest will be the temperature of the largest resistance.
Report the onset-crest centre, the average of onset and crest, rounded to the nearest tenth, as 2076.5 K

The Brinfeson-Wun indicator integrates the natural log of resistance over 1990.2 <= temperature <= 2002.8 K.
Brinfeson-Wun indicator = 0.54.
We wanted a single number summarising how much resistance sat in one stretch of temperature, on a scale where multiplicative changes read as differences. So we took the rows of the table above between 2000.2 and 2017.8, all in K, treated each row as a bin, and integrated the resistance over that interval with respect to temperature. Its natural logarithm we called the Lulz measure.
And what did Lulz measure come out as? 2.81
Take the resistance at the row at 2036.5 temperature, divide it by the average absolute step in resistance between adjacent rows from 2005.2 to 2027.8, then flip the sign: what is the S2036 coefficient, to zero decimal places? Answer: -12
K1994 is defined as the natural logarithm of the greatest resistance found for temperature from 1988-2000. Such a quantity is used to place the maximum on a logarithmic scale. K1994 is 0.05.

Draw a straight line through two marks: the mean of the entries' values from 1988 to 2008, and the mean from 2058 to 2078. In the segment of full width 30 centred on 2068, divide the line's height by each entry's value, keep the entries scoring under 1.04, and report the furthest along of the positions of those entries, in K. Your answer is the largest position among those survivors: 2081.5 K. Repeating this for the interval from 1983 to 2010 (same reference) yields 2004.0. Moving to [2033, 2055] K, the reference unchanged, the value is 2054.0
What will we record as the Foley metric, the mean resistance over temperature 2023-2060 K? 0.98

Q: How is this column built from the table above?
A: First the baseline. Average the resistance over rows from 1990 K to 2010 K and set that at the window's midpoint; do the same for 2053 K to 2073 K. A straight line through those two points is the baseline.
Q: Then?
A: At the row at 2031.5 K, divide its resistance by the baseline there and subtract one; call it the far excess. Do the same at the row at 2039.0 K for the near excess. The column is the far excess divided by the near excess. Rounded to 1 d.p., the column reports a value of 1.3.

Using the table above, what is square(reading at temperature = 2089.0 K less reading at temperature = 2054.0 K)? 0.032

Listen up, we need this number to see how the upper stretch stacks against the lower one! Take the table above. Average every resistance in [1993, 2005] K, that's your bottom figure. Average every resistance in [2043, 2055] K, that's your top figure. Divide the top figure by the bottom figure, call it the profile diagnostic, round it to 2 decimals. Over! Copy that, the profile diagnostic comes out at 0.97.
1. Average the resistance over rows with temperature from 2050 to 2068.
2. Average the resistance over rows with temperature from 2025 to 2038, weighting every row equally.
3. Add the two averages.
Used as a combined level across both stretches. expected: 1.96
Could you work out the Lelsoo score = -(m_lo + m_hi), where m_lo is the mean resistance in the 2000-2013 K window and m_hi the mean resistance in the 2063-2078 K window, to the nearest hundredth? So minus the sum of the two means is -2.10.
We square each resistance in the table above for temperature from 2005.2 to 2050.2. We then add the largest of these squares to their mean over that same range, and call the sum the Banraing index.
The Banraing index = 2.0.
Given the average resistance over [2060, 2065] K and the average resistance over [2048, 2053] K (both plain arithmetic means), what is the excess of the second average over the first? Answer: -0.042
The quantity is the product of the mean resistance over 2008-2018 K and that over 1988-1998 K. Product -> 0.87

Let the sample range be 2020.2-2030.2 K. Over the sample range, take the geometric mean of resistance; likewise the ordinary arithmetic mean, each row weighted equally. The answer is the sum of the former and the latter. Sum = 1.67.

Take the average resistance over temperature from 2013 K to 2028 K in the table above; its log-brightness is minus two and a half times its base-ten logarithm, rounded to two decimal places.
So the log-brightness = 0.22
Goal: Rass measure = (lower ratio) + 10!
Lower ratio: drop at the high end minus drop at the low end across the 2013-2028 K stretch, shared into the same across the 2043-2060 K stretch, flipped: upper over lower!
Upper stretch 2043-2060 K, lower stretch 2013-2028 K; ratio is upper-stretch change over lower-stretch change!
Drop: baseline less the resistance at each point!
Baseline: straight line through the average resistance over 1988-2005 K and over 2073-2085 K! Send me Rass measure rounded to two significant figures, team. 9.4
